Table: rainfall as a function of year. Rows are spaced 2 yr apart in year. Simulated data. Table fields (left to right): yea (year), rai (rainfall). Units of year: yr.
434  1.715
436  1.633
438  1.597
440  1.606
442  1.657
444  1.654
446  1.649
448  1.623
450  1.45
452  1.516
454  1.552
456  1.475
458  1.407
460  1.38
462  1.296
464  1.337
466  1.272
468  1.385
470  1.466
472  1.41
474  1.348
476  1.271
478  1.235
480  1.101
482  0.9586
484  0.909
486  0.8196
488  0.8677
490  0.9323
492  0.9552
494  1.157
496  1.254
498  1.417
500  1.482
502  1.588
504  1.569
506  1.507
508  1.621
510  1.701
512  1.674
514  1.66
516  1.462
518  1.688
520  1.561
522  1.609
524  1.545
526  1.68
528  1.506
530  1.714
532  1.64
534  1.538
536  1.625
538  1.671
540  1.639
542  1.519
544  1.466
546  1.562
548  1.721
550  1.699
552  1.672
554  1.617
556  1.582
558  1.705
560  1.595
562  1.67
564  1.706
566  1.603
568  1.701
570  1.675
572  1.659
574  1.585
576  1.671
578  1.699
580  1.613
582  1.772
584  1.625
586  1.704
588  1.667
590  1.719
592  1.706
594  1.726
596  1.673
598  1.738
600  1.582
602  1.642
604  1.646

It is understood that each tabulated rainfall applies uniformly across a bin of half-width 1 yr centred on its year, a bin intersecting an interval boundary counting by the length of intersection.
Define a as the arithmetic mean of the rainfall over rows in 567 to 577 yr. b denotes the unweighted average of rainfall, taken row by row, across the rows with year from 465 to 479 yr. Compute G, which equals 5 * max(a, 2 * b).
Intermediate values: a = 1.66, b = 1.34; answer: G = 13.4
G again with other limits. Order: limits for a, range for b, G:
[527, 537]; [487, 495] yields 9.8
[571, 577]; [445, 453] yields 15.6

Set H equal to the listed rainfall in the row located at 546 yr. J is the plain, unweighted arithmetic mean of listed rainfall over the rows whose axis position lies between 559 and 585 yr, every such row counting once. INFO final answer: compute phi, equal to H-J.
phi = -0.10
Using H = 1.562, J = 1.660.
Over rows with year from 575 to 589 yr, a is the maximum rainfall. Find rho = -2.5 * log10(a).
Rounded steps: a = 1.772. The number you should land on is -0.62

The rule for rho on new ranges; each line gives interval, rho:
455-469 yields -0.42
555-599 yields -0.62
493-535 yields -0.59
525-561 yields -0.59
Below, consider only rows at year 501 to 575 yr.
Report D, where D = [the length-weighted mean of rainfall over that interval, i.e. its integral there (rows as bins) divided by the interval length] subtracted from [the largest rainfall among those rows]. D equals 0.10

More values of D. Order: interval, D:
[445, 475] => 0.21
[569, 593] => 0.10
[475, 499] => 0.34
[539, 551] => 0.12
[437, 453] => 0.06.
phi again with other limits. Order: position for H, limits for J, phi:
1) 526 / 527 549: 0.08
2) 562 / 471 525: 0.33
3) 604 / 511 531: 0.04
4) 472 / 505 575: -0.21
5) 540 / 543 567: 0.01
